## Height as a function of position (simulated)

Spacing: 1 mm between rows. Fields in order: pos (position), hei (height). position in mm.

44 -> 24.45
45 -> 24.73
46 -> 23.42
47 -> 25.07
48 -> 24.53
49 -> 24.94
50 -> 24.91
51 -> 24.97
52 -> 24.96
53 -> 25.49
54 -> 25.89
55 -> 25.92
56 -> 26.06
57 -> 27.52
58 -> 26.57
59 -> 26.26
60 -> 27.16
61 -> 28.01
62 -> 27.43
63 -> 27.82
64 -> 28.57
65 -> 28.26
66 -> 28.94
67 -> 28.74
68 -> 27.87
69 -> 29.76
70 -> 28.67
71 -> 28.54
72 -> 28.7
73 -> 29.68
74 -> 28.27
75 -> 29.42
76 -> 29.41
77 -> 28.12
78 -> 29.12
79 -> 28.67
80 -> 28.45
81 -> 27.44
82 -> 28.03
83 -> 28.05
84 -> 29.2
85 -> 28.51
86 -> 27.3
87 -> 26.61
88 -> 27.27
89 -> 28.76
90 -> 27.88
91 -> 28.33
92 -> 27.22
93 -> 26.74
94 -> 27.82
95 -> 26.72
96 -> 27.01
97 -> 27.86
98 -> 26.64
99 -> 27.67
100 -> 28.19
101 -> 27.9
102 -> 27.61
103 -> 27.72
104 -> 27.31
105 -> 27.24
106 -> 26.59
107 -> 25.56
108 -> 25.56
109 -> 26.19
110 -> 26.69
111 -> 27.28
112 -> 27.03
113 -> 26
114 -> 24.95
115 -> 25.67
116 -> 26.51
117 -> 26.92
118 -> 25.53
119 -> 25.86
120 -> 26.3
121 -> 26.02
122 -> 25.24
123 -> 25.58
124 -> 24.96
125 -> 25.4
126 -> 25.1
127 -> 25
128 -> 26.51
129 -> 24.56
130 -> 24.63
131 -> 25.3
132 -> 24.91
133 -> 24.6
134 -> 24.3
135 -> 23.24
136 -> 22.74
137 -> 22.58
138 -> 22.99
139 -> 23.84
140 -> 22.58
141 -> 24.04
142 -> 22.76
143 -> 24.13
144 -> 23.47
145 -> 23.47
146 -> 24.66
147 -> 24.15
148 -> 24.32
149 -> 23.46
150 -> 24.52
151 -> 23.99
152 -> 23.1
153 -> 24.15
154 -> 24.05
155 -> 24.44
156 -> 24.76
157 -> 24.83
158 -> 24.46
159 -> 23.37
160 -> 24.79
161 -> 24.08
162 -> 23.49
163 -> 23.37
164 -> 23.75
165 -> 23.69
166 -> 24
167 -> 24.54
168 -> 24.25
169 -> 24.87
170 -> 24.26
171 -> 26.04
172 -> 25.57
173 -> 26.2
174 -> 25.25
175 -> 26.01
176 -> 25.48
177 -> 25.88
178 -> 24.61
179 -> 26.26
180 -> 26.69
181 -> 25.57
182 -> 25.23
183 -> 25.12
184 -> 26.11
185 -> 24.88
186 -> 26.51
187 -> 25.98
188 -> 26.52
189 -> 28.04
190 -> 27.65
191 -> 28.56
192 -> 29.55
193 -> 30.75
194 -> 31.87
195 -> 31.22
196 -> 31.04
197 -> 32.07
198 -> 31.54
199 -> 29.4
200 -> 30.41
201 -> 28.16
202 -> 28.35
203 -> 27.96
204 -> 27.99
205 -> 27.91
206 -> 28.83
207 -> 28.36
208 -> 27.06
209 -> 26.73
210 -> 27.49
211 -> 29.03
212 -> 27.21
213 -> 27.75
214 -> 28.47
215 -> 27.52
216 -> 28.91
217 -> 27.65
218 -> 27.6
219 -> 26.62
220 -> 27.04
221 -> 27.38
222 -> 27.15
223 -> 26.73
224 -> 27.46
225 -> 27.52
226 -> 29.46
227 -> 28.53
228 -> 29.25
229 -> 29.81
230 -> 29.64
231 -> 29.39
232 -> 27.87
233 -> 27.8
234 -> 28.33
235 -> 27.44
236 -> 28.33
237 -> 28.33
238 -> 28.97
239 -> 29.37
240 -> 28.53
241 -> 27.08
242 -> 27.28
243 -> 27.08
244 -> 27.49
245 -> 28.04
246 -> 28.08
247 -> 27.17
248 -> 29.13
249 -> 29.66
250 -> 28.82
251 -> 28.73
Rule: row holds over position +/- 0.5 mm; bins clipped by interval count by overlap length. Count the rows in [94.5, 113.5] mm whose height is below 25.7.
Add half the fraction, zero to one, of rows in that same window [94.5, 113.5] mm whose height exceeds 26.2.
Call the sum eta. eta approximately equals 2.4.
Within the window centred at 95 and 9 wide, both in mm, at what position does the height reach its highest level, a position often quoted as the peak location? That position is 91 mm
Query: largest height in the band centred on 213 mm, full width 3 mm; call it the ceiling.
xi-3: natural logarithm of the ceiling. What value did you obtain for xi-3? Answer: 3.35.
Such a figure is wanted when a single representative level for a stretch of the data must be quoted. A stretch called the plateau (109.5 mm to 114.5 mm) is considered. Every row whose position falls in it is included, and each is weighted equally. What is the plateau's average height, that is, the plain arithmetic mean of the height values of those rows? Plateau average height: 26.4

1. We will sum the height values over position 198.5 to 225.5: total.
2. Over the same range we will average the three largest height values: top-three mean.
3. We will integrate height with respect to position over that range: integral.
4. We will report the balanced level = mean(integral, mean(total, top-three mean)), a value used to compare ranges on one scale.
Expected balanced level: 572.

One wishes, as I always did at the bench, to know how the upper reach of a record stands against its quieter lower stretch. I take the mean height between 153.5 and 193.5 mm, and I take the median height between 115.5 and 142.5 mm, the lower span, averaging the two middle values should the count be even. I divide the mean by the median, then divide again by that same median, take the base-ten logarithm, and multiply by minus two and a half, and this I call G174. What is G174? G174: 3.47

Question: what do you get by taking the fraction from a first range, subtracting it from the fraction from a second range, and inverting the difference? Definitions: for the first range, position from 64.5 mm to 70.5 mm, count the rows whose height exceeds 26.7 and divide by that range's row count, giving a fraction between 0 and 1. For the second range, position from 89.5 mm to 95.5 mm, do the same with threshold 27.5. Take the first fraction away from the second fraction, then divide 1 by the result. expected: -2.00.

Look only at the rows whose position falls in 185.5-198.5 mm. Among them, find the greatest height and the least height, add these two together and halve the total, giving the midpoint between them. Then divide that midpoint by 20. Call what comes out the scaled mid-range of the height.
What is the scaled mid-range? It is 1.45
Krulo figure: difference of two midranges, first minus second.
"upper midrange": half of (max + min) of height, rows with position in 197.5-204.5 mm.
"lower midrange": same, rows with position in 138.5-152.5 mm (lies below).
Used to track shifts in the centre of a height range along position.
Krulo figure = 6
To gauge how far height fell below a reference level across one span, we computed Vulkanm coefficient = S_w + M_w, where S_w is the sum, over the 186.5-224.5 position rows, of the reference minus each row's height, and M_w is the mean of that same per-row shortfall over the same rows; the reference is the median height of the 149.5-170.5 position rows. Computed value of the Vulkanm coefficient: -167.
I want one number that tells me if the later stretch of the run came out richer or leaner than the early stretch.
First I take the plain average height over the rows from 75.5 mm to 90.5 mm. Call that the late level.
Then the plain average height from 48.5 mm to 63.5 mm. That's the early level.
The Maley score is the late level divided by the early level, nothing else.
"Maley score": 1.07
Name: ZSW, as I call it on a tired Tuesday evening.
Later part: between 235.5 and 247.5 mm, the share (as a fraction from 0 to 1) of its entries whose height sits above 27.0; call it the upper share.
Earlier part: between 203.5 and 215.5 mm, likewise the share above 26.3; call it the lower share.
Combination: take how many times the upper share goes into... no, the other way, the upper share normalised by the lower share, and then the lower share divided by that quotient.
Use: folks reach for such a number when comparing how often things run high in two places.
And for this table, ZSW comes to 1.0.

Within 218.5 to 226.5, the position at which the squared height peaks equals 226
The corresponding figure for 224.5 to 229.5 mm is 229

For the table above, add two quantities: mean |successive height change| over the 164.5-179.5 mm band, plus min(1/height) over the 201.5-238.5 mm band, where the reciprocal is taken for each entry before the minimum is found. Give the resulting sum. 0.806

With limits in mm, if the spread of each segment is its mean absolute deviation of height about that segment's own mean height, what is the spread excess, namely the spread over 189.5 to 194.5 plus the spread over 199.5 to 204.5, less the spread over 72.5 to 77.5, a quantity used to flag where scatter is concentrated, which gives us 1.4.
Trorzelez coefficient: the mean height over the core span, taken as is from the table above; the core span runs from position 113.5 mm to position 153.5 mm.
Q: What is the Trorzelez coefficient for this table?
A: 24.6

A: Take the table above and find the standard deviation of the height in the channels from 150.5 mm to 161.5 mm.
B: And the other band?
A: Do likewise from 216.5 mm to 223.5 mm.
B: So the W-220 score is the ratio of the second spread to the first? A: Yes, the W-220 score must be 0.7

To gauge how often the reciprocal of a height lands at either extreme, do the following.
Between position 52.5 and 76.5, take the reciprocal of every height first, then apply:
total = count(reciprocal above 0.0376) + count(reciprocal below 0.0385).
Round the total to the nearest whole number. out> 27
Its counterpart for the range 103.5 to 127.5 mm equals 30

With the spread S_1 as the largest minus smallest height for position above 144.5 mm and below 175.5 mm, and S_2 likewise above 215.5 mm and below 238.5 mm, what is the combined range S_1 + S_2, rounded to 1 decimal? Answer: 6.3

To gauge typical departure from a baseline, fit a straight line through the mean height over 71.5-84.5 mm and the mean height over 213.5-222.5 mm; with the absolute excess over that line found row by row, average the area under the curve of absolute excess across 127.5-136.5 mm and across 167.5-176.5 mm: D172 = 28.5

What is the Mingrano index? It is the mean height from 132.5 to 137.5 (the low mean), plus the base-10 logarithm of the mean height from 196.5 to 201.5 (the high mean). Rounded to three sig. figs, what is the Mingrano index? 25.0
